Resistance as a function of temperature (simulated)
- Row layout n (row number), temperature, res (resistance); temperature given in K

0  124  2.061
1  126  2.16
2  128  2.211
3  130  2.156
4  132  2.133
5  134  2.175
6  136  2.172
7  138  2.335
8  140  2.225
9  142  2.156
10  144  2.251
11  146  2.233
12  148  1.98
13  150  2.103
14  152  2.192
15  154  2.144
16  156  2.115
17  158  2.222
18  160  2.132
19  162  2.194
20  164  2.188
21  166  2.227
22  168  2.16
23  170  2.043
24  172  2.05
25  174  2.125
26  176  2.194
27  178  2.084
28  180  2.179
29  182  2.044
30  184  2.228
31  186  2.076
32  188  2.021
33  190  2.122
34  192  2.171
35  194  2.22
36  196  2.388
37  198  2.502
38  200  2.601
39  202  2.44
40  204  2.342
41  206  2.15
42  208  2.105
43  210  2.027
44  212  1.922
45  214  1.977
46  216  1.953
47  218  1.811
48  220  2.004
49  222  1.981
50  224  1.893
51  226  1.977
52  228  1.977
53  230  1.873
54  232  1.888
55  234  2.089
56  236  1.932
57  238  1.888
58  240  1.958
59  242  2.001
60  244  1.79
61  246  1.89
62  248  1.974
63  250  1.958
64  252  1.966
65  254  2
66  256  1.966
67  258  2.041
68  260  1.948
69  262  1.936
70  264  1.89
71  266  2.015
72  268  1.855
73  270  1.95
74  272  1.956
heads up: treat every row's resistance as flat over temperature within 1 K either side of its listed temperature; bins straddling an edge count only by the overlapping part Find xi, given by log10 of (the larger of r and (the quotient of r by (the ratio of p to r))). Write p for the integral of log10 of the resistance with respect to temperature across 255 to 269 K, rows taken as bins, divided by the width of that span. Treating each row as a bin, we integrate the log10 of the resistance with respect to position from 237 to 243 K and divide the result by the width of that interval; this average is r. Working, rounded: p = 0.290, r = 0.29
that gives -0.54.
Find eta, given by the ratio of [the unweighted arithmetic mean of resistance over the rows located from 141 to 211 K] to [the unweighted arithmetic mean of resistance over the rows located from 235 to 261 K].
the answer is 1.12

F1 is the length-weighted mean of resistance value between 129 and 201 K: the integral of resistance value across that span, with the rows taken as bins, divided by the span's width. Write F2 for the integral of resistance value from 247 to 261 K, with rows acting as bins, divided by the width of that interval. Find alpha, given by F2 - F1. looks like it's -0.20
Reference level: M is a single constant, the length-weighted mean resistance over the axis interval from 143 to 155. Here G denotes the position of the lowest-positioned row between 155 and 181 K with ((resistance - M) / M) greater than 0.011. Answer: 158 K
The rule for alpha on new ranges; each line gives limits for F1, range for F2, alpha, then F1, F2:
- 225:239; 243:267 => 0.00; 1.95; 1.95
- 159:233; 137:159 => 0.06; 2.12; 2.18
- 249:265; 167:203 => 0.24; 1.96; 2.20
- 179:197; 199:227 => -0.08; 2.16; 2.08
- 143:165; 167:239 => -0.06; 2.16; 2.10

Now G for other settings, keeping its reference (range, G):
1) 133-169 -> 134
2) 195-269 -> 196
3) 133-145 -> 134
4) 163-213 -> 164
